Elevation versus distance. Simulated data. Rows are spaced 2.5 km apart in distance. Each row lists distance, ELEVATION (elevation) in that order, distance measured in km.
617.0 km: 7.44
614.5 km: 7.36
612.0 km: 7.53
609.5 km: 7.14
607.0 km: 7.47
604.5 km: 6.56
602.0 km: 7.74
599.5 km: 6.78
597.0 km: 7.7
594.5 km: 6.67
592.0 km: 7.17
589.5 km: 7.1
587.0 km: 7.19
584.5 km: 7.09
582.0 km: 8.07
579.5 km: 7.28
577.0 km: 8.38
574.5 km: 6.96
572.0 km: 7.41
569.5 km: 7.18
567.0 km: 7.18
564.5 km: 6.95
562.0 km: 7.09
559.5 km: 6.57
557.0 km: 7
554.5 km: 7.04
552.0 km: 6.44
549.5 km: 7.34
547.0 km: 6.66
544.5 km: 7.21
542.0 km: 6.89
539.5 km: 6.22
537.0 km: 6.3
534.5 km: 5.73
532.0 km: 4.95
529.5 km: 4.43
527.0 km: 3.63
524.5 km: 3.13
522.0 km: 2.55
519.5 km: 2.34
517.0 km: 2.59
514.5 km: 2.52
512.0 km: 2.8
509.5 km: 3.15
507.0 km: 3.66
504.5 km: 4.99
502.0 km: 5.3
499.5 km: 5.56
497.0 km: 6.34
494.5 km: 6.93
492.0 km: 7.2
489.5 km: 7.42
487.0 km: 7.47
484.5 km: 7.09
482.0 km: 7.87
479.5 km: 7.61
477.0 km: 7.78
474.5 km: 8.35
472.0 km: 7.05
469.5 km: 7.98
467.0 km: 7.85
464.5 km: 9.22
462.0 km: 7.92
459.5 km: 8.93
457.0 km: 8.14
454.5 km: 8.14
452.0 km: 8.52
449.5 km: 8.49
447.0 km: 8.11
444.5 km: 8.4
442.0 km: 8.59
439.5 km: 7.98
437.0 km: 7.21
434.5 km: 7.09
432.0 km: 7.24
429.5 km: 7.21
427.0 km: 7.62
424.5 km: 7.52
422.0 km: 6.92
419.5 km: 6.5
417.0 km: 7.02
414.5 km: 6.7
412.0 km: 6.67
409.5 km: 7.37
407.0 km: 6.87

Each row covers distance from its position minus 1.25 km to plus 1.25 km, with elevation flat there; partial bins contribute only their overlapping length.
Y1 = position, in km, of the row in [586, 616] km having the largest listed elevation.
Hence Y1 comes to 602.0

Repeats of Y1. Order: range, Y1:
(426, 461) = 459.5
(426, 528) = 464.5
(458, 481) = 464.5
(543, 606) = 577.0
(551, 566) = 562.0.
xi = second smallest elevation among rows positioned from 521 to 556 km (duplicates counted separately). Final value 3.13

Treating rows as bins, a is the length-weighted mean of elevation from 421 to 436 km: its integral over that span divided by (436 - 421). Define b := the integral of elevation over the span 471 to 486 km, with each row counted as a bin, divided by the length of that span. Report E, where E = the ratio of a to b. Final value 1.0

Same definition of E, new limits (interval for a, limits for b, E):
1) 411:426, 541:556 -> 1.0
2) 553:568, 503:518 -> 2.1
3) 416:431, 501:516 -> 1.9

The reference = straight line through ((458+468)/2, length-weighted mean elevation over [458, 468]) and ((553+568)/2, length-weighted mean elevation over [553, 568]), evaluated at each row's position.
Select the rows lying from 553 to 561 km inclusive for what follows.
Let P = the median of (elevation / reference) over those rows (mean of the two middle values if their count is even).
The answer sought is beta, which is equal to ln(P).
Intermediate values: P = 1.00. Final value 0.00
